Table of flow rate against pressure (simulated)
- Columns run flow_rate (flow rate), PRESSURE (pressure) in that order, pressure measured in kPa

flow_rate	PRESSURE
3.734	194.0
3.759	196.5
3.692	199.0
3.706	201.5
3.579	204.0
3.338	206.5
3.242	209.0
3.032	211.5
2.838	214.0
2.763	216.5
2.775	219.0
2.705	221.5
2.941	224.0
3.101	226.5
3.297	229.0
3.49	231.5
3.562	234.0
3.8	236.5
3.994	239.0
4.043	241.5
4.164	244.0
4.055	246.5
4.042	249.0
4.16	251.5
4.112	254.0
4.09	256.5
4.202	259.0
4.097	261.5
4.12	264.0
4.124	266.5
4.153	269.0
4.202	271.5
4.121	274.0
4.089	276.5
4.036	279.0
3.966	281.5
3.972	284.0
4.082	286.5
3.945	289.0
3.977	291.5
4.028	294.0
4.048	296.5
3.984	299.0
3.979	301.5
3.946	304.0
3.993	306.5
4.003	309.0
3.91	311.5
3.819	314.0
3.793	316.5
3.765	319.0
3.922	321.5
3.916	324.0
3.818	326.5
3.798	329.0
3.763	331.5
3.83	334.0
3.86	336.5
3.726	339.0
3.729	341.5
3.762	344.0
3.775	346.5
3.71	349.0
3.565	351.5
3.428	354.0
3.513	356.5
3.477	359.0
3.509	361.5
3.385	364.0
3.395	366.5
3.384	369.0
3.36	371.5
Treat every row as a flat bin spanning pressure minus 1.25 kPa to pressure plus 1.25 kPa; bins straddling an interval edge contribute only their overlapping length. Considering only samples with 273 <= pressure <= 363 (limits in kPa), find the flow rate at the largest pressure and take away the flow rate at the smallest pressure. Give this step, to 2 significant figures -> -0.61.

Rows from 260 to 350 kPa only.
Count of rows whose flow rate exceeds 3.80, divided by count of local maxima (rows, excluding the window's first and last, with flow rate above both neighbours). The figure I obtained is 3.9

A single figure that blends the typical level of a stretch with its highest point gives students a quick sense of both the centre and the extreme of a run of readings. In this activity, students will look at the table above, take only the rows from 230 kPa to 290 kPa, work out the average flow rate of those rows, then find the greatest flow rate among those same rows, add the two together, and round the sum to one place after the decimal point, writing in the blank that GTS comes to 8.2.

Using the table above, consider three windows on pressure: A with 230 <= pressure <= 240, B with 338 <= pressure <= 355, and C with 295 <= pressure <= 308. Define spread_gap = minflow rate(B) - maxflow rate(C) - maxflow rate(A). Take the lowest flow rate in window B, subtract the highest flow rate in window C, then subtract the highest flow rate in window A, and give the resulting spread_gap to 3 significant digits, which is -4.61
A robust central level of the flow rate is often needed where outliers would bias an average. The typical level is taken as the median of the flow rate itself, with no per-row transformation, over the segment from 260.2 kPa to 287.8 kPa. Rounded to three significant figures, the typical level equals 4.10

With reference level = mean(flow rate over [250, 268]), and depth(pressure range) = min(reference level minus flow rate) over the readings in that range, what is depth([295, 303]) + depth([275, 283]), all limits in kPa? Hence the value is 0.1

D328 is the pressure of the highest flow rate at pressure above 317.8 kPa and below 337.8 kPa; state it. 321.5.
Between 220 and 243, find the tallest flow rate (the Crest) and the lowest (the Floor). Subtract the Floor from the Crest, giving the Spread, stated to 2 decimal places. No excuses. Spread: 1.34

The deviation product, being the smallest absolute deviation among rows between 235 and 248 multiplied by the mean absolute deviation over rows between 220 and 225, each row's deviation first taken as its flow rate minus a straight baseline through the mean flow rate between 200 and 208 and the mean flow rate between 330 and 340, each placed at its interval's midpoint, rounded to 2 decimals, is 0.15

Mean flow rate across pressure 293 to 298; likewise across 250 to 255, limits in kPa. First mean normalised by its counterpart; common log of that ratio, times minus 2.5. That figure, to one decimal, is 0.0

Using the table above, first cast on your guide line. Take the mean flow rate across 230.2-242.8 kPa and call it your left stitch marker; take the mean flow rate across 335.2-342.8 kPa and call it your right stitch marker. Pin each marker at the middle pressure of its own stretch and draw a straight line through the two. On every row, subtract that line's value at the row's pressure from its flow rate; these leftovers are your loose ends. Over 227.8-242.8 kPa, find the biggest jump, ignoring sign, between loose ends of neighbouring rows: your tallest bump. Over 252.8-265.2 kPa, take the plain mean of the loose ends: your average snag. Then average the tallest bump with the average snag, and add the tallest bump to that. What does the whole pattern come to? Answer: 0.53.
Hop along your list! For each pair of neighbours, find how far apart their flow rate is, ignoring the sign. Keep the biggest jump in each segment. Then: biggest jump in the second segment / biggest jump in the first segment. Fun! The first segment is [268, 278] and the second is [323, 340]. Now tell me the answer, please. 1.7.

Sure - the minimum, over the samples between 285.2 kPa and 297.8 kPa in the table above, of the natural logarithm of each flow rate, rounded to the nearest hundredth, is 1.37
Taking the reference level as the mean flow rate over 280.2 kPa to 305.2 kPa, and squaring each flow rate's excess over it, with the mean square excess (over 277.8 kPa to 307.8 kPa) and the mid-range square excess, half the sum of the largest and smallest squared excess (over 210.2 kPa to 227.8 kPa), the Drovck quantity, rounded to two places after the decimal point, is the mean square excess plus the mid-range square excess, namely 1.23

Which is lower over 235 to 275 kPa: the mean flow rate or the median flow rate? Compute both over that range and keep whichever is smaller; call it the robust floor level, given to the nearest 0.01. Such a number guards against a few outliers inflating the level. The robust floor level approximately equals 4.09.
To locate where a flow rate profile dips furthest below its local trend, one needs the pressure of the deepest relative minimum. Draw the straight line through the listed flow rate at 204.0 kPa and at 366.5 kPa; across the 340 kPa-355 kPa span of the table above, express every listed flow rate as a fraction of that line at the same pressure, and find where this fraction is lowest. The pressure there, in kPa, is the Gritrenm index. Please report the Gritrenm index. 354.0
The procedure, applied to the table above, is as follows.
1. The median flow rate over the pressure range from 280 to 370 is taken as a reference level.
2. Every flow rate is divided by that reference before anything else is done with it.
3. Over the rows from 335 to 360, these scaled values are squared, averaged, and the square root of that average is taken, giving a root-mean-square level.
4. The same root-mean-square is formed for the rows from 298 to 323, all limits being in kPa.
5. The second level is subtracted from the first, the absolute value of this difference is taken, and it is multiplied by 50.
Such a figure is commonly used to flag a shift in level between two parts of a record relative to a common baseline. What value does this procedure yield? 3.3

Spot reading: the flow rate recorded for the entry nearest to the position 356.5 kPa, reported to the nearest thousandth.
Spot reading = 3.513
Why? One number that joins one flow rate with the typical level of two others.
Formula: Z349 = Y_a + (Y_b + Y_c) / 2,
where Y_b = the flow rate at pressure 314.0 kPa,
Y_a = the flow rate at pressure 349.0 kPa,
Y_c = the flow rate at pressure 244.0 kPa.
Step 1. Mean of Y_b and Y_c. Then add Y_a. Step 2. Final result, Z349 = 7.70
